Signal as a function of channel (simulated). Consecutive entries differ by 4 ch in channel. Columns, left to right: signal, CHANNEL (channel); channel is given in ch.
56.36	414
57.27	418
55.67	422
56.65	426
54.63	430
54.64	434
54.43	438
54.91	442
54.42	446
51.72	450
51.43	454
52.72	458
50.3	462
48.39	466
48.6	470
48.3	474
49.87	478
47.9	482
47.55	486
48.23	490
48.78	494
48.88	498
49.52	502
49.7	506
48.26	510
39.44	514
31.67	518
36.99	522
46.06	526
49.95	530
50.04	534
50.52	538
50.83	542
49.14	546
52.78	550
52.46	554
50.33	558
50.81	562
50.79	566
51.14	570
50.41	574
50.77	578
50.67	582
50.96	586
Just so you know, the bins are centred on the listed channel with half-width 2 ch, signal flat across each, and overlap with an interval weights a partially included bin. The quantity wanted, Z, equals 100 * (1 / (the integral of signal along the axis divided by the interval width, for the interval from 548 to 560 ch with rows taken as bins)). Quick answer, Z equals 1.93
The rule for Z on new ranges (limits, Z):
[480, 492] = 2.09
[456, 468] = 1.98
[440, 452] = 1.86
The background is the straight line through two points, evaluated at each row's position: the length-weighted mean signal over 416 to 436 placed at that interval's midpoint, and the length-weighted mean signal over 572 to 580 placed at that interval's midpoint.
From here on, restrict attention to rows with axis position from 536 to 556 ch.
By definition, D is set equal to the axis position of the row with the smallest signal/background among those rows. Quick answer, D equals 546 ch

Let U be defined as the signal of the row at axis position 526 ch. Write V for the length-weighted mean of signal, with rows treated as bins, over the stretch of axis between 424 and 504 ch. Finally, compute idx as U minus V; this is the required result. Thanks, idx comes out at -5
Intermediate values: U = 46.06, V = 51.1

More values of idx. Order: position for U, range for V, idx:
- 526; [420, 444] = -9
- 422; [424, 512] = 5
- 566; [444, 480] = 0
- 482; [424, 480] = -4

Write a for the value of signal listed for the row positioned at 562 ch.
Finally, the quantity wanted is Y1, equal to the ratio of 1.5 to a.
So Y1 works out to 0.0295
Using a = 50.81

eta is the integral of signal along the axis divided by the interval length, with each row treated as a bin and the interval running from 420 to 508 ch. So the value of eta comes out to 51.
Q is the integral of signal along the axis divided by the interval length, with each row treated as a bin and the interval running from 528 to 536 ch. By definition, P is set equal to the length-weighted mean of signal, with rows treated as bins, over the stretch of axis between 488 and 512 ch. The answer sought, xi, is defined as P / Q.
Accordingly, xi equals 0.98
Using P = 48.9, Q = 50.0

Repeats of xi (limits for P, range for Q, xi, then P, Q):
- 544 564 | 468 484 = 1.05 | 51.1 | 48.7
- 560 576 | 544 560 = 0.99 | 50.8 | 51.2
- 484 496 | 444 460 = 0.92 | 48.2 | 52.6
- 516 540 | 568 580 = 0.87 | 44.2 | 50.8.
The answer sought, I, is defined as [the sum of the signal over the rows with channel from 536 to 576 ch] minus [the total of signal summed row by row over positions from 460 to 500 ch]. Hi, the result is 22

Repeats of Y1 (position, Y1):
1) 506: 0.0302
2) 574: 0.0298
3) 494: 0.0308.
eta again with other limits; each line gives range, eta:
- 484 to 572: 48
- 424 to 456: 54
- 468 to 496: 48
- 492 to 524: 44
